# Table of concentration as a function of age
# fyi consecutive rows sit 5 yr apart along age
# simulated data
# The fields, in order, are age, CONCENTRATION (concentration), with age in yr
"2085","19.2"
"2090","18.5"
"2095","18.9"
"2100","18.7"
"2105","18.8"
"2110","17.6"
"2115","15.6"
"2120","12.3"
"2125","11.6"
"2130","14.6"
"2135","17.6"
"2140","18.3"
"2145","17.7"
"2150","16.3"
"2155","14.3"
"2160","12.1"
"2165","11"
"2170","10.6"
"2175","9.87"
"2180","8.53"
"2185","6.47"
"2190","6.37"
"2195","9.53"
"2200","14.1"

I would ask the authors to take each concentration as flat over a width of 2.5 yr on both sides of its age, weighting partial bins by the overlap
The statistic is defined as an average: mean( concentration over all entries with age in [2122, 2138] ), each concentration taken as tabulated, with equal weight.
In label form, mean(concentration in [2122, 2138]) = 14.6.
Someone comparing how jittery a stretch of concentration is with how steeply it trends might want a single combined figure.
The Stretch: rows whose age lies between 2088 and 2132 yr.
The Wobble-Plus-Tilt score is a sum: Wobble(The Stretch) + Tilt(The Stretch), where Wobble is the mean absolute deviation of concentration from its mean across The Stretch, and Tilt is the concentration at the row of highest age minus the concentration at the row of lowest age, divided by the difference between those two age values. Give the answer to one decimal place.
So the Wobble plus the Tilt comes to 2.4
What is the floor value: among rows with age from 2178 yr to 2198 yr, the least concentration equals 6.37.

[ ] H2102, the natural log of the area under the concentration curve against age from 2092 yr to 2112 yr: 5.91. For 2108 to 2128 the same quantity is 5.65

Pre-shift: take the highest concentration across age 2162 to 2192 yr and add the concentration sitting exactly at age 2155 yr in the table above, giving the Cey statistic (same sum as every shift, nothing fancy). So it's 25.3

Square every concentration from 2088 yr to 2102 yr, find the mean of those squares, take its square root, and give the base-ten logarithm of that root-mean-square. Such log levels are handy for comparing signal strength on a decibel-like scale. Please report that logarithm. 1.27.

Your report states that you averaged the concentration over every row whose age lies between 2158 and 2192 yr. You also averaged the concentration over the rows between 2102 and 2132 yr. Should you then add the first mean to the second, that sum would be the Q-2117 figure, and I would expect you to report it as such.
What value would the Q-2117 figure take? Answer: 24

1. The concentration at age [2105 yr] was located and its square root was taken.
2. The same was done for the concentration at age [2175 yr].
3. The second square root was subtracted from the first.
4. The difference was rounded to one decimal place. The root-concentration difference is 1.2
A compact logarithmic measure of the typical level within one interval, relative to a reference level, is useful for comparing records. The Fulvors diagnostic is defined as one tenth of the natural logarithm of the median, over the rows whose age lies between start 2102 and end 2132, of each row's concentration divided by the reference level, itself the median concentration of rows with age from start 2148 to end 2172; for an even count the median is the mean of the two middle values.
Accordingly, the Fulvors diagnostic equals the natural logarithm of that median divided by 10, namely 0.022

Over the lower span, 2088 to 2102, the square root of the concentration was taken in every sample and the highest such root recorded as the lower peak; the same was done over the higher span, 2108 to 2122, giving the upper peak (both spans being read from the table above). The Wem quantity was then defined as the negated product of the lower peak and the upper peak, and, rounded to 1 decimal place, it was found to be -18.2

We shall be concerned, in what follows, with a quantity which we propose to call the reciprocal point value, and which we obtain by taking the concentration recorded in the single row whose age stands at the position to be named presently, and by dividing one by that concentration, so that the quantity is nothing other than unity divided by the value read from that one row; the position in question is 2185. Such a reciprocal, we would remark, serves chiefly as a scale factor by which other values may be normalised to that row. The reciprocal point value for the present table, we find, 0.155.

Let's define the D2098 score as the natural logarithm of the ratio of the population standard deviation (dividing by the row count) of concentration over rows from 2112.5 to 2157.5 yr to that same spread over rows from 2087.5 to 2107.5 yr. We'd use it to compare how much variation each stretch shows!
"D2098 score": 2.7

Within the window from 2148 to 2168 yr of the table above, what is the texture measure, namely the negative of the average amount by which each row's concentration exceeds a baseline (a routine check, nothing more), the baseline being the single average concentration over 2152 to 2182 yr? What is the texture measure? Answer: -2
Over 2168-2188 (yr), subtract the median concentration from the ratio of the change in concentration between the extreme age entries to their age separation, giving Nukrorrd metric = -9.5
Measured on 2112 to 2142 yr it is -15.0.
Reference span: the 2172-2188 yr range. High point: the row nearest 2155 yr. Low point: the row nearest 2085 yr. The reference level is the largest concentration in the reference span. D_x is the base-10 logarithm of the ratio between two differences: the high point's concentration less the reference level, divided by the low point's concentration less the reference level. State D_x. -0.32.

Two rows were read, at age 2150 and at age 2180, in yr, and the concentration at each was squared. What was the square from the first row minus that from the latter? 193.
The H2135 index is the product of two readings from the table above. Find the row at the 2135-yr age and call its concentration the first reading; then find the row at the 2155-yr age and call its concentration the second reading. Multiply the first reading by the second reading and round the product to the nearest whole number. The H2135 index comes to 252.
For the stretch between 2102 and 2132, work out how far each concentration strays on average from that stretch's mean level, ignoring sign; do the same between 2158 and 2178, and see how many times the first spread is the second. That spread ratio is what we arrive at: 3.42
